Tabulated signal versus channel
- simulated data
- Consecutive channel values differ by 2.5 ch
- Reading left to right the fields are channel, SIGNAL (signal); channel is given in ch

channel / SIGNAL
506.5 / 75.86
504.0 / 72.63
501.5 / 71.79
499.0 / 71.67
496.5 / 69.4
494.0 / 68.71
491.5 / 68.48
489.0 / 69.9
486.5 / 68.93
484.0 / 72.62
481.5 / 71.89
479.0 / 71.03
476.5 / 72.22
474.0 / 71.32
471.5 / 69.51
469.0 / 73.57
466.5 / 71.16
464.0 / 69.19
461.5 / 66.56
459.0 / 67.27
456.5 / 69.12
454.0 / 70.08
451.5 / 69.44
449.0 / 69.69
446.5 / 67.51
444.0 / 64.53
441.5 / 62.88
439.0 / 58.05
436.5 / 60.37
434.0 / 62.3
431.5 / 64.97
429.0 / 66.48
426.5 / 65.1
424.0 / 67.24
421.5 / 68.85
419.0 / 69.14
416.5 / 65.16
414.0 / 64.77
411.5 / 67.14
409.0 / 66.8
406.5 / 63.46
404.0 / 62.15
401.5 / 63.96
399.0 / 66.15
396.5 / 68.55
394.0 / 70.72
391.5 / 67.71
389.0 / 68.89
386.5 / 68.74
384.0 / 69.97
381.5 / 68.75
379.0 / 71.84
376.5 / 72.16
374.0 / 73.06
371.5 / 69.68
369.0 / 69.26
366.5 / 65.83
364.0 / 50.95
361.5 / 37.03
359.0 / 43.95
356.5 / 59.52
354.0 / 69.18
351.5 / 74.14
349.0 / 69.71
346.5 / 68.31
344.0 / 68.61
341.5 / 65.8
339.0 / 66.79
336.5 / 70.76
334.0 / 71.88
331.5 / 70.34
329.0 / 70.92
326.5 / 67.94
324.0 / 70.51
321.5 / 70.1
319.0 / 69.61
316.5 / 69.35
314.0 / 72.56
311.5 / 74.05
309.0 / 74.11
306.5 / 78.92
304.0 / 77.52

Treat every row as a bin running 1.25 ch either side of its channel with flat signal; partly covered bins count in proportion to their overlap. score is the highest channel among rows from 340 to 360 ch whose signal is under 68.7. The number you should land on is 359.0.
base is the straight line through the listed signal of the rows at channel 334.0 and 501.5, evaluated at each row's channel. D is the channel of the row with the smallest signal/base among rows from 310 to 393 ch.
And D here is 361.5 ch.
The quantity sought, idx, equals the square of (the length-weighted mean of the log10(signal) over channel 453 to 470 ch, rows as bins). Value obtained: 3.39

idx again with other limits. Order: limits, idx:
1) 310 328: 3.42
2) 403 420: 3.30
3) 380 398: 3.38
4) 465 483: 3.44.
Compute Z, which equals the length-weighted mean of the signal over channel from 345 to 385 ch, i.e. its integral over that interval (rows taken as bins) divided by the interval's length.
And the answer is 65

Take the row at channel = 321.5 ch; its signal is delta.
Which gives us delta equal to 70.1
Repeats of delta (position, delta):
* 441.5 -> 62.88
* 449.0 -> 69.69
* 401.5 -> 63.96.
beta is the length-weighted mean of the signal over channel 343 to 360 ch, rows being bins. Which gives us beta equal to 65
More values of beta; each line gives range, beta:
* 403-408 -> 63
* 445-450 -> 68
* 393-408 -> 66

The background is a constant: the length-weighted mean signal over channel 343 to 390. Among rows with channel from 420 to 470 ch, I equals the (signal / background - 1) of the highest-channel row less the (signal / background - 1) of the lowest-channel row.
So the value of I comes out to 0.07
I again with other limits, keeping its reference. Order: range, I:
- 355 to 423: 0.14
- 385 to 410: -0.03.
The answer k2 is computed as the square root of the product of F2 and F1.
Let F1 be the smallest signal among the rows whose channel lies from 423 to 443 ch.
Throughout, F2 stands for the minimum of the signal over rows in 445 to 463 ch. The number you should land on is 62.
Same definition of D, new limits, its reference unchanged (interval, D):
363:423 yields 364.0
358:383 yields 361.5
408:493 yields 439.0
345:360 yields 359.0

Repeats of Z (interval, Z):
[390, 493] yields 67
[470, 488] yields 71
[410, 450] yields 65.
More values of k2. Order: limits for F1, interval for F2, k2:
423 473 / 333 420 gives 46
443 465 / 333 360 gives 53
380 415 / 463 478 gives 66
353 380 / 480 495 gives 50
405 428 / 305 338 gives 66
